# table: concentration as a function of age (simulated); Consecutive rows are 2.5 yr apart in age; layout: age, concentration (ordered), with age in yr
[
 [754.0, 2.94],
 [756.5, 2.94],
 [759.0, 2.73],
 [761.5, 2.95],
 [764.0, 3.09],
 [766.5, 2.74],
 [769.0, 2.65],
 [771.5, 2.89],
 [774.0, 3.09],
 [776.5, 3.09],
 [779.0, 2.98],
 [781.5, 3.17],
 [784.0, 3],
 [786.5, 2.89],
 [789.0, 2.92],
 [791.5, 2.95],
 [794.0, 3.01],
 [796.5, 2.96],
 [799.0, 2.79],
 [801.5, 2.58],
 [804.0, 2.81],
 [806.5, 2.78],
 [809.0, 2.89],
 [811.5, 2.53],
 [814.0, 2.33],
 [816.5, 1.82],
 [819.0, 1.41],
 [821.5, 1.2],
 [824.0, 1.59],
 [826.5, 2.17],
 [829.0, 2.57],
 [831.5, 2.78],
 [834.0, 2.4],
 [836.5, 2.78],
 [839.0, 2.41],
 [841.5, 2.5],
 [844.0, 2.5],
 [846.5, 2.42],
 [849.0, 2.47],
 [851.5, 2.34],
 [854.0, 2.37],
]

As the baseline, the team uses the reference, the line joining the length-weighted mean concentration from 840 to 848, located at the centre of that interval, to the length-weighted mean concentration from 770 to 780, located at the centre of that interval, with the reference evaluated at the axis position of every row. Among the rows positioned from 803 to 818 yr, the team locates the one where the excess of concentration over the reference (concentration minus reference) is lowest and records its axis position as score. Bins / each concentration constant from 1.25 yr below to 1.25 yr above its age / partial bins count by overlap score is 816.5 yr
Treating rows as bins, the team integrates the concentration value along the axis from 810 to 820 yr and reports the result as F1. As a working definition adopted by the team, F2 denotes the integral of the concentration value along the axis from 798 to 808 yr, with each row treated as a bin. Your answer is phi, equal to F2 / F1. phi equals 1.3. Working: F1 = 21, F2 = 27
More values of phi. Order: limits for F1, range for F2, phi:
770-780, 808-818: 0.8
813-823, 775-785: 1.8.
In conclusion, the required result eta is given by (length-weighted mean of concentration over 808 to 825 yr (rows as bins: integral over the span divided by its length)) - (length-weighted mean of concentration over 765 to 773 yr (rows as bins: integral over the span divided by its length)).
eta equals -0.8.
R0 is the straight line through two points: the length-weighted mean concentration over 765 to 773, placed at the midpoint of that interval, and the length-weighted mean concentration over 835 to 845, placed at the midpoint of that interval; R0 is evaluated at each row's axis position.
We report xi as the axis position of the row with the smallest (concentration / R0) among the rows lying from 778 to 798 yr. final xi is 786.5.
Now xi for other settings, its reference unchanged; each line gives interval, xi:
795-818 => 816.5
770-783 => 771.5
